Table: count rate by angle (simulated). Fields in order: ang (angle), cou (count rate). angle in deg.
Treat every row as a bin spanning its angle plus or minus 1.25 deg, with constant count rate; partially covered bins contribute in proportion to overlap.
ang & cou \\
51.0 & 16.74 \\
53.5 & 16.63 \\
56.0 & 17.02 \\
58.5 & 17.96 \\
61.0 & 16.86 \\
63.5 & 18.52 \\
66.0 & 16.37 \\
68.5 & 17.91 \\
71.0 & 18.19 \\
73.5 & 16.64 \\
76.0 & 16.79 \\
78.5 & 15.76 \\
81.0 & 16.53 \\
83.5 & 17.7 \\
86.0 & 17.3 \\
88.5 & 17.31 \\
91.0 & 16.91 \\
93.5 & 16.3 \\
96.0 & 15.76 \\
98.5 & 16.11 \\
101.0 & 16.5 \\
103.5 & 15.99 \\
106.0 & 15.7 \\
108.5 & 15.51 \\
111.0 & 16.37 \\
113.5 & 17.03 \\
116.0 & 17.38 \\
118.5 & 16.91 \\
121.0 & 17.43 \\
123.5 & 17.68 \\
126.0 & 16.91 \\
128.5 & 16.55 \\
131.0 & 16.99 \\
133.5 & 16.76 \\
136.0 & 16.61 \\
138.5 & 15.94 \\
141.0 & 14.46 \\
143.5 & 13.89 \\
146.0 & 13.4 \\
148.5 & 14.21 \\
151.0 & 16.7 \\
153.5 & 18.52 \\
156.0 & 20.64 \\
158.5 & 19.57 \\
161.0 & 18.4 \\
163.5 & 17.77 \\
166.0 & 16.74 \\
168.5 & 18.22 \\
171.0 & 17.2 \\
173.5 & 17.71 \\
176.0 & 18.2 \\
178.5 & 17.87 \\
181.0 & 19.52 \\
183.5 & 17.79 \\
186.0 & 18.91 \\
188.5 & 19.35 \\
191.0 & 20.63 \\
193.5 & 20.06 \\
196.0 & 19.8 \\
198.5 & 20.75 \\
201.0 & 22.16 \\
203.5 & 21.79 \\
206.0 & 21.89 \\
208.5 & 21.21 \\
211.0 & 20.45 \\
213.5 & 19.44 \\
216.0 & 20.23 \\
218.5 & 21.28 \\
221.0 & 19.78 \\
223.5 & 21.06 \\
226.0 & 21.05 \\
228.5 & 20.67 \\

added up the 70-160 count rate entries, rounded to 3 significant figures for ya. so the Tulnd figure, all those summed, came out 599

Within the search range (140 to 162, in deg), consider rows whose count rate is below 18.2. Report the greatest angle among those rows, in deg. 151.0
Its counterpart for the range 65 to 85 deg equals 83.5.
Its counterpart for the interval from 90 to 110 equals 108.5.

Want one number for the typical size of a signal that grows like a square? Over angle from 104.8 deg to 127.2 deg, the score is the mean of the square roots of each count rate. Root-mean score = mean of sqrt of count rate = 4.09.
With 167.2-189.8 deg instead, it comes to 4.28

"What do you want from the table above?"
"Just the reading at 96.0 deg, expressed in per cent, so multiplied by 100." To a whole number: 1576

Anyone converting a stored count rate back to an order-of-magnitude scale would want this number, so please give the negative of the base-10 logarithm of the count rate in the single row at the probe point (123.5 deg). -1.25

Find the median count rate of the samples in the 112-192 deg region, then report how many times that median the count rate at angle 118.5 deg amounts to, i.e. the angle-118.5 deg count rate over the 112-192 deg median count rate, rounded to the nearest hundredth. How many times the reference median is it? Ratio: 0.97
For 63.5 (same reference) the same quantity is 1.06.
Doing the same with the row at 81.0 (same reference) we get 0.95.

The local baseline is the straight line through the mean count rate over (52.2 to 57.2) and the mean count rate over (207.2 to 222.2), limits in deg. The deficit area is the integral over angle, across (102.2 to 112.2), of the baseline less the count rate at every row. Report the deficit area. 21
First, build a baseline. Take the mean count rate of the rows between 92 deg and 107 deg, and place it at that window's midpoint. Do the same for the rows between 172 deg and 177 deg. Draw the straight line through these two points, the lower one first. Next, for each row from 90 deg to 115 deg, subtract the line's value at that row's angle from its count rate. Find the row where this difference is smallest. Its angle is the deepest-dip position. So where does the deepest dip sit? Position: 108.5 deg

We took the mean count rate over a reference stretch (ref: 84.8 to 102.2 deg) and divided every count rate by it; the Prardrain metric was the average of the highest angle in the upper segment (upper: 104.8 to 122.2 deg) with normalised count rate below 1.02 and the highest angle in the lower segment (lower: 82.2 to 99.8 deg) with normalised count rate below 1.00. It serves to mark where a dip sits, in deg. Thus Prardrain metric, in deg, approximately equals 108.5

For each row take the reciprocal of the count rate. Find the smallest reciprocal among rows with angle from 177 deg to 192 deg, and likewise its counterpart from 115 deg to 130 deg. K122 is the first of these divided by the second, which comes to 0.86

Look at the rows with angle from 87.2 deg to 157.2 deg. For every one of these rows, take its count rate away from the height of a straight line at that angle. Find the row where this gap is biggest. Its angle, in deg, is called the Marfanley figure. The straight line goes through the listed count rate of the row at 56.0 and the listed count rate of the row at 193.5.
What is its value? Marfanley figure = 146.0 deg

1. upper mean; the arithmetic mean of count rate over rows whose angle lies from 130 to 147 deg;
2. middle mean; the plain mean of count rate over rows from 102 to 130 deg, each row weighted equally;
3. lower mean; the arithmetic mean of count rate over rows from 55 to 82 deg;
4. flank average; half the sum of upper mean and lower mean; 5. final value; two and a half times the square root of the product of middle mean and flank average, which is 41.2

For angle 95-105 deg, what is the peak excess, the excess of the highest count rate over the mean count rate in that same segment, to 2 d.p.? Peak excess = 0.41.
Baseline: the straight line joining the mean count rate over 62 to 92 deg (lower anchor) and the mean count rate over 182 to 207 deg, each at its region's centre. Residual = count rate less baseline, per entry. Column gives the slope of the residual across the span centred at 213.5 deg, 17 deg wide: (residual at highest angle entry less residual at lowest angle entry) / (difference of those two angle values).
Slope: -0.17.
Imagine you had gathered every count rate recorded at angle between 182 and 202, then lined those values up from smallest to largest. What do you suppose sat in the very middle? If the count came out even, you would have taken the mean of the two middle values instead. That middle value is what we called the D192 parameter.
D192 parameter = 19.9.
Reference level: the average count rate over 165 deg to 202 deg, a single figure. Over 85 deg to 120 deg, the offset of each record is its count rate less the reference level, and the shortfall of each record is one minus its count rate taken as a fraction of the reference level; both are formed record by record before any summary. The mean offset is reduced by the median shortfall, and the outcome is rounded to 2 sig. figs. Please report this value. -2.6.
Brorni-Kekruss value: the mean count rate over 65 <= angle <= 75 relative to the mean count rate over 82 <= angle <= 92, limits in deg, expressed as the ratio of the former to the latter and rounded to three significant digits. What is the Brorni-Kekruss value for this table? 1.00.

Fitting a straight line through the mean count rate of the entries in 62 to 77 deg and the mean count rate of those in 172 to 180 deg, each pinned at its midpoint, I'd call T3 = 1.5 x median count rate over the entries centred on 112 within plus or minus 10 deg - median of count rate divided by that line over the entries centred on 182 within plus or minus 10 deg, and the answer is 23.9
